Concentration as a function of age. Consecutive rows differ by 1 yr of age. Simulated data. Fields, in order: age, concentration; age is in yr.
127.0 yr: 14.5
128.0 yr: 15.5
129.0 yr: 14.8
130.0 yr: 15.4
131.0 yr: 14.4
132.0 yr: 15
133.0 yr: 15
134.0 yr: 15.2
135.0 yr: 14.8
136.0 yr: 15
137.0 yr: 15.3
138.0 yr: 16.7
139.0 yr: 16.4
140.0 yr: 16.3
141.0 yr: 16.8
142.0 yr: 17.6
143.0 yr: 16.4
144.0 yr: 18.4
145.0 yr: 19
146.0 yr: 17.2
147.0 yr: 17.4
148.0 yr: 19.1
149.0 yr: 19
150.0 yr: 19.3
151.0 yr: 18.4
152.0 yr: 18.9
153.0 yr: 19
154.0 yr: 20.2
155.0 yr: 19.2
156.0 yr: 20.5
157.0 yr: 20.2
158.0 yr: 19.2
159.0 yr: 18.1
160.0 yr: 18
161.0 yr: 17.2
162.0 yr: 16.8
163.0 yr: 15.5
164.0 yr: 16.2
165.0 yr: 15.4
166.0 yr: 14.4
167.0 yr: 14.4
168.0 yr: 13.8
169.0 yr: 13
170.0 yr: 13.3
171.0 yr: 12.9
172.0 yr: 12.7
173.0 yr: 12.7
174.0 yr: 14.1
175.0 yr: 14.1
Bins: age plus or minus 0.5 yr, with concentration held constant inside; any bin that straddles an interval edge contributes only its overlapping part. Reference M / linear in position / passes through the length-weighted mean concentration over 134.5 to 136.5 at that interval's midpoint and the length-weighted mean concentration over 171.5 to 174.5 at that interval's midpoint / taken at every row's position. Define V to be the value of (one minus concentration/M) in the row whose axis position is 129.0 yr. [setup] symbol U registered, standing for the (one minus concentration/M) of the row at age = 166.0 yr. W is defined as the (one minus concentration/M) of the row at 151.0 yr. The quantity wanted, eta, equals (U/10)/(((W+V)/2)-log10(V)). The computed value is -0.005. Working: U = -0.067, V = 0.0263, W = -0.30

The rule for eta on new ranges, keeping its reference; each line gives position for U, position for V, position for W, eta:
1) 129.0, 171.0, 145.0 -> 0.002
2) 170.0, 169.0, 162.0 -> 0.000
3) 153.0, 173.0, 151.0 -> -0.026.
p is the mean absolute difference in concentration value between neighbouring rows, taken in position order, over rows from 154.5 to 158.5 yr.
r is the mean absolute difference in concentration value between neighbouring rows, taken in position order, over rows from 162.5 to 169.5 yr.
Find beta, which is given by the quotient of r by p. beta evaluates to 0.75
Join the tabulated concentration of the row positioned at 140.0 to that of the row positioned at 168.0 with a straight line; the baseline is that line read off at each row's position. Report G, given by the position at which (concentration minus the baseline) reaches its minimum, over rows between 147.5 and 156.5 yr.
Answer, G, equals 151.0 yr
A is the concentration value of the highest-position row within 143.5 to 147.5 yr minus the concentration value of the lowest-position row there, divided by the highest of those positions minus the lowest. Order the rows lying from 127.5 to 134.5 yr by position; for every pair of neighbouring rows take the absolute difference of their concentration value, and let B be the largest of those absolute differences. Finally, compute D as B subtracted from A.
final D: -1.3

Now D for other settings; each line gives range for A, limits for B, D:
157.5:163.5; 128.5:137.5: -1.7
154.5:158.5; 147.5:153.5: -0.9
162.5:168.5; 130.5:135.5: -0.9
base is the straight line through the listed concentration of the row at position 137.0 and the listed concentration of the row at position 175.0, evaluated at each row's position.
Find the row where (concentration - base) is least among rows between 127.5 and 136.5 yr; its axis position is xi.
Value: 131.0 yr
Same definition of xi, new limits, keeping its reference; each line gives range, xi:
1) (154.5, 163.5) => 163.0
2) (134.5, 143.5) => 135.0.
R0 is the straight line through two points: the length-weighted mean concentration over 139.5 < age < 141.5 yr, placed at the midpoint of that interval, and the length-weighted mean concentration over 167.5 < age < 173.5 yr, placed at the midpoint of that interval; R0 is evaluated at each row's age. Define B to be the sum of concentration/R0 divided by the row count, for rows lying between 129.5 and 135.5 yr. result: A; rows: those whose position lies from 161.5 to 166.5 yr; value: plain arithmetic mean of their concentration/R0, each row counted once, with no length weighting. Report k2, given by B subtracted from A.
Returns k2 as 0.28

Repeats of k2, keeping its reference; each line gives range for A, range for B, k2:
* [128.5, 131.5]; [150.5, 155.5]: -0.43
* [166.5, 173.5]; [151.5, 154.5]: -0.27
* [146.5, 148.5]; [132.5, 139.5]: 0.25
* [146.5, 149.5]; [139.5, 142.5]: 0.16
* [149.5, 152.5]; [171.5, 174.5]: 0.20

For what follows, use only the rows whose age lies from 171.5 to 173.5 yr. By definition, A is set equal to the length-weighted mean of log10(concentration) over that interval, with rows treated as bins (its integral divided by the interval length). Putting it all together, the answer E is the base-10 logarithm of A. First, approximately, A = 1.10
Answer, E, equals 0.043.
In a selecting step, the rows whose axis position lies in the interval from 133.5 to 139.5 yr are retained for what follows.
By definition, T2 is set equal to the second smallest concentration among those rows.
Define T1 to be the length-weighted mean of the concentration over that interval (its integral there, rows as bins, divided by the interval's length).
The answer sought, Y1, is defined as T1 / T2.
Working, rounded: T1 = 16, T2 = 15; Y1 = 1.04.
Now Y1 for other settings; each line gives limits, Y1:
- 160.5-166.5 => 1.03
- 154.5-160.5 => 1.06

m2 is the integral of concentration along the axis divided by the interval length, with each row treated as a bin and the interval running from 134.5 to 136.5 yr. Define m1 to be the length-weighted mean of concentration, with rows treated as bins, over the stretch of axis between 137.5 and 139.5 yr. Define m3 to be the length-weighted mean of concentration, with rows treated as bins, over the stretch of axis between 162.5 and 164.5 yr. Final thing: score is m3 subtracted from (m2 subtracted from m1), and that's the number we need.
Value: -14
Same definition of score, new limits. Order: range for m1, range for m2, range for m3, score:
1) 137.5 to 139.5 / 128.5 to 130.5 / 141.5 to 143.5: -16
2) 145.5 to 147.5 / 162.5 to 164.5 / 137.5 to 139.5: -15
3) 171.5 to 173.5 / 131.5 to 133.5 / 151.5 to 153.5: -21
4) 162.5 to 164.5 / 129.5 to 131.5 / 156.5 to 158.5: -19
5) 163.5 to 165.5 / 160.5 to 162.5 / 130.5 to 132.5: -16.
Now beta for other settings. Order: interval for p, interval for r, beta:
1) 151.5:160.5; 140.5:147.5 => 1.44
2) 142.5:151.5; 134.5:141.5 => 0.49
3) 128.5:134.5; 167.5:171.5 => 1.04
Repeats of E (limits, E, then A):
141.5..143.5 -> 0.090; 1.23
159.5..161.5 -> 0.095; 1.25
